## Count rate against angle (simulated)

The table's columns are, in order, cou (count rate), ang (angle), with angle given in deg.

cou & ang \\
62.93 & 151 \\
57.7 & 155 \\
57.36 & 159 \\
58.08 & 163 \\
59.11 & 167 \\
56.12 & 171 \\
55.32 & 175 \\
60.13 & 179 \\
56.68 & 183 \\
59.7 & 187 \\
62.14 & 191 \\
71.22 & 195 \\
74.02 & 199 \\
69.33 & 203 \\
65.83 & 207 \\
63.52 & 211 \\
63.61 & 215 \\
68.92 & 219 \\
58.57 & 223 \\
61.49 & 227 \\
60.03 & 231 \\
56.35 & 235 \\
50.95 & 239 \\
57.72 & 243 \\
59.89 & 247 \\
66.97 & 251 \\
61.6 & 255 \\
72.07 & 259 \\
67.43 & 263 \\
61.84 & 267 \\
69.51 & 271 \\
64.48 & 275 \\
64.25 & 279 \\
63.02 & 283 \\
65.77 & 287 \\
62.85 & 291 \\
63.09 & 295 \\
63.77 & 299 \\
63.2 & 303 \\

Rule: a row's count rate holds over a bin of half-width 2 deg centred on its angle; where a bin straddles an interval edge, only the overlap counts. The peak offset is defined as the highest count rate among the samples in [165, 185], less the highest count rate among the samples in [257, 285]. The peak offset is -12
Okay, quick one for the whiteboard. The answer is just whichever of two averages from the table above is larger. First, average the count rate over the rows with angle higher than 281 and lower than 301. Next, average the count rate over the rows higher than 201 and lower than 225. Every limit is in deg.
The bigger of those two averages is 65.0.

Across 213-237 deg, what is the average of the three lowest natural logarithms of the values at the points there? 4.07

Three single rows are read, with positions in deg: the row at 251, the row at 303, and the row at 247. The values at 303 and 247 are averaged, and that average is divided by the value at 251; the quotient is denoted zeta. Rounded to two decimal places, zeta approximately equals 0.92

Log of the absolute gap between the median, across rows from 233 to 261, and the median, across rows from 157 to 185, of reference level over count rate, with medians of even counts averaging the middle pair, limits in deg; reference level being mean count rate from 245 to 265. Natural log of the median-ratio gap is -3.0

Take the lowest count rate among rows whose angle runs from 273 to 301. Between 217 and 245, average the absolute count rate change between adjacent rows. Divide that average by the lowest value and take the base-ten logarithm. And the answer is -1.09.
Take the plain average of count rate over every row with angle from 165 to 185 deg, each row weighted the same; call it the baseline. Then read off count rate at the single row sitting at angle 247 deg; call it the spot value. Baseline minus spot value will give -2.4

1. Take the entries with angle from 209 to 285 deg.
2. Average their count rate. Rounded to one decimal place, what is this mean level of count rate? 62.7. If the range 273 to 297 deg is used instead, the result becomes 63.9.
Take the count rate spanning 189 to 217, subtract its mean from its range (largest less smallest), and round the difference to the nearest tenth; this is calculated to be -55.2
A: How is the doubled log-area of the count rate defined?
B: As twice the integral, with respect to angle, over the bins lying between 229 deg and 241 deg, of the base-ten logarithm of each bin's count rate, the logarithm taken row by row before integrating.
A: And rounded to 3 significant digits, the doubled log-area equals 41.9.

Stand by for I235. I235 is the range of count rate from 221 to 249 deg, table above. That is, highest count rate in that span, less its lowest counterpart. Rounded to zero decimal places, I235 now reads 11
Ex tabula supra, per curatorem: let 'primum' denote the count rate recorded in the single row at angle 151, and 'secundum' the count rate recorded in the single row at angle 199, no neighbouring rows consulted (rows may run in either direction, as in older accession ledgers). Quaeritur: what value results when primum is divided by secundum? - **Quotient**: 0.85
